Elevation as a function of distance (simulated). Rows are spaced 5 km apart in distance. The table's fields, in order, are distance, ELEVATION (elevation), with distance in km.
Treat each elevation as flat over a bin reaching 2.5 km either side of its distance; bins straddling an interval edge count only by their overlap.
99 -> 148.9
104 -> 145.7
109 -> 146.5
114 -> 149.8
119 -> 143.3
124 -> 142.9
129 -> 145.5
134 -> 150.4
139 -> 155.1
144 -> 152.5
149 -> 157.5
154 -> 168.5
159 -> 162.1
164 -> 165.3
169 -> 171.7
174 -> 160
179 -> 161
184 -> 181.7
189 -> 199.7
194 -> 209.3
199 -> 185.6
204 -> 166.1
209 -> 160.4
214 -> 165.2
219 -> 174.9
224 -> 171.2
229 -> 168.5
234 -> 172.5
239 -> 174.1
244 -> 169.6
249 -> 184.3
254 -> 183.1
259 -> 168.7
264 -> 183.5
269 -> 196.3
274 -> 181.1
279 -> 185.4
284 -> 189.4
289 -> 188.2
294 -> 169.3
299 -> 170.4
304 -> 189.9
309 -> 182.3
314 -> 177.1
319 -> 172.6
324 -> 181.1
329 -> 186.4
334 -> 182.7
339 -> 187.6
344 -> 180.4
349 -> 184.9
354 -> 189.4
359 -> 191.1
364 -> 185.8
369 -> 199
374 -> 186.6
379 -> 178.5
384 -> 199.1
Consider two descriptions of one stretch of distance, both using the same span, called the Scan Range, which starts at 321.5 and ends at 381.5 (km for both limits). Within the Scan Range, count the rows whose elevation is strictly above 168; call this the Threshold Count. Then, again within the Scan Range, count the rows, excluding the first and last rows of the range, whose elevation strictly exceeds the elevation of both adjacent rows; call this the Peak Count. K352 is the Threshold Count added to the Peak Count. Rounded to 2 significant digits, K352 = 16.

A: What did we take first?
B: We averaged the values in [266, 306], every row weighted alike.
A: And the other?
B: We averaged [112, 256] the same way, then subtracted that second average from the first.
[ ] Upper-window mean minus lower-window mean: 16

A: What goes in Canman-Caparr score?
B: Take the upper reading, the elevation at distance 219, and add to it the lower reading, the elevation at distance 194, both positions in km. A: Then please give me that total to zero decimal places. 384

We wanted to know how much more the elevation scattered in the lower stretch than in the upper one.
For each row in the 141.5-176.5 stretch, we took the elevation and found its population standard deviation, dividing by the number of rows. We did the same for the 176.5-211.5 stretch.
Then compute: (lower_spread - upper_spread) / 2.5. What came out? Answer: -4.7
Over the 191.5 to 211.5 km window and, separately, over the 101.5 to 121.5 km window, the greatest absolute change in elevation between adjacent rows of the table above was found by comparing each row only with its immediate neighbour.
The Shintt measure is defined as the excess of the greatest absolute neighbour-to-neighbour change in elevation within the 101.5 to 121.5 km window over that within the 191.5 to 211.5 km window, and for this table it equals -17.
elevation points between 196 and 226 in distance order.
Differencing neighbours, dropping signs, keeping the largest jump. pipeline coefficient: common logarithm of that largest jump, 1.29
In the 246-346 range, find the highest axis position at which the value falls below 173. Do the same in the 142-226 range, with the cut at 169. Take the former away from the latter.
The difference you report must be -105 km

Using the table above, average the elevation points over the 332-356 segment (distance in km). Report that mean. 185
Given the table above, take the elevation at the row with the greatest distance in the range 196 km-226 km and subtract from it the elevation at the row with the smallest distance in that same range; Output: -14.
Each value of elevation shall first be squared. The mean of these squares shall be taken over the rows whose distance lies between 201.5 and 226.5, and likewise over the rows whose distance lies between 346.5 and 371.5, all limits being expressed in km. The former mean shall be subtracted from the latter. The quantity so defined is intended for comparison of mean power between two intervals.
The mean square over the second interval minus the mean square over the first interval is 8039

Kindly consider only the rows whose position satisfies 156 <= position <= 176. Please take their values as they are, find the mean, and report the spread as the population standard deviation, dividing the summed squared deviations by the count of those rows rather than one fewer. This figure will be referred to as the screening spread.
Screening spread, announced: 4.4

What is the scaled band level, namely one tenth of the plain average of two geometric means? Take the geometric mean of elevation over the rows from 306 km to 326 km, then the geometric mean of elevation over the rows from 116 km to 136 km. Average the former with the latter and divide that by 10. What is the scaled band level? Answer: 16.2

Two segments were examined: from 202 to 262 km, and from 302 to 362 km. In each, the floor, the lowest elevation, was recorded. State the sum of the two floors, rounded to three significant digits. 333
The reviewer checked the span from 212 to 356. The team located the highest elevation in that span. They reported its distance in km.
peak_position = 269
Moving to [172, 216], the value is 194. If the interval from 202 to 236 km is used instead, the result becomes 219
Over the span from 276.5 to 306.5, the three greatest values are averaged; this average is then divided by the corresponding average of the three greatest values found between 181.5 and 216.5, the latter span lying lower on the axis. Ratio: 0.95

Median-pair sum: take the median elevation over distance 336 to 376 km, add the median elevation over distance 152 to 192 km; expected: 354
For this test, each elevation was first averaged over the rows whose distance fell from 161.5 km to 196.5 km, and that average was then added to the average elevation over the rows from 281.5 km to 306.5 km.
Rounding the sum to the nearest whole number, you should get 360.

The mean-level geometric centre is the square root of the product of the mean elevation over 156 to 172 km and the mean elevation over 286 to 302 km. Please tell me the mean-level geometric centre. 171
